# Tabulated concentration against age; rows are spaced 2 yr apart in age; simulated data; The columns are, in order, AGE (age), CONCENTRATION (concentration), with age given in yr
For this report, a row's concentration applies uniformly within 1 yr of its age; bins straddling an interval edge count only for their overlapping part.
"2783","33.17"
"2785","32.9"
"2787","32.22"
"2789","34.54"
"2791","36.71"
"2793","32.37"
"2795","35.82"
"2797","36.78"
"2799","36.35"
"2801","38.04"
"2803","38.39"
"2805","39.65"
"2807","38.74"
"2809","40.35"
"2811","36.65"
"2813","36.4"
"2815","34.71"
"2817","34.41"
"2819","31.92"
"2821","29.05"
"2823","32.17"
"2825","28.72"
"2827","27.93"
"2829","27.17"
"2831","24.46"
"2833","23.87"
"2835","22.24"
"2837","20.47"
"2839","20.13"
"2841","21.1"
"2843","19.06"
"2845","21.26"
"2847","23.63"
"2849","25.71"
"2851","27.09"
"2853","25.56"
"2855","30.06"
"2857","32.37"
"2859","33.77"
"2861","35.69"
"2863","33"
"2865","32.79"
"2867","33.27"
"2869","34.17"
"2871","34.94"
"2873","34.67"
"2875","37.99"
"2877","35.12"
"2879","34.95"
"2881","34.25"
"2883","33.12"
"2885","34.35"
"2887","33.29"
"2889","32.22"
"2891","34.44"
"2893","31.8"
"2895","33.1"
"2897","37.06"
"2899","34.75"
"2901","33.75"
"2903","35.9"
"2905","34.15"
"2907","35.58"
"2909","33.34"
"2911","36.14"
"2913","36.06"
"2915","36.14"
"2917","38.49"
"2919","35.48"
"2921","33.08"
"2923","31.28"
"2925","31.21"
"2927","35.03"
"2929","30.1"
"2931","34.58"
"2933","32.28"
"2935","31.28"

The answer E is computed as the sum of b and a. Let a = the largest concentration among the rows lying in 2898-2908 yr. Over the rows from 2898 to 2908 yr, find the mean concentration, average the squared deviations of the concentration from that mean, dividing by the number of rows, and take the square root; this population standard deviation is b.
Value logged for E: 37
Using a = 35.9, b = 0.82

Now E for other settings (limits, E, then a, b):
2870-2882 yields 39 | 37.99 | 1.23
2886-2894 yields 35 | 34.44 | 1.02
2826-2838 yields 31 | 27.93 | 2.60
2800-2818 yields 42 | 40.35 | 1.96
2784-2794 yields 38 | 36.71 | 1.69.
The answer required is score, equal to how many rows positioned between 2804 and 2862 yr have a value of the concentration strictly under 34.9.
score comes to 23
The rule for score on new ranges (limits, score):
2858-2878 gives 6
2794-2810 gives 0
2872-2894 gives 8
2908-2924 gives 3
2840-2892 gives 21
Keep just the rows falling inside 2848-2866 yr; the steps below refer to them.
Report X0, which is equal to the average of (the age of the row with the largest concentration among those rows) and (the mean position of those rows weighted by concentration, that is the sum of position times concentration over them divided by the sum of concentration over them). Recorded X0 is 2859.3 yr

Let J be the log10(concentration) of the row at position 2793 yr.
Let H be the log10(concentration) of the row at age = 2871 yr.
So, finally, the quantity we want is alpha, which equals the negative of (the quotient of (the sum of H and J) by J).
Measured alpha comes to -2.02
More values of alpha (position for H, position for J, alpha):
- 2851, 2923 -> -1.96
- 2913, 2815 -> -2.01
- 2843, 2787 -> -1.85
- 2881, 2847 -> -2.12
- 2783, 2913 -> -1.98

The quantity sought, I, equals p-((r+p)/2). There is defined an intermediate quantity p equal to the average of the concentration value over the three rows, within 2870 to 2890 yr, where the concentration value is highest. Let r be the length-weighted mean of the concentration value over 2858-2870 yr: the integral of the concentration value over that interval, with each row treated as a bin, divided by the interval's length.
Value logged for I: 1.1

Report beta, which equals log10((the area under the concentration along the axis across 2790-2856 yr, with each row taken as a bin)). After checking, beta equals 3.3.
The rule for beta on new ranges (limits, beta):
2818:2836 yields 2.7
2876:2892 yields 2.7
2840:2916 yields 3.4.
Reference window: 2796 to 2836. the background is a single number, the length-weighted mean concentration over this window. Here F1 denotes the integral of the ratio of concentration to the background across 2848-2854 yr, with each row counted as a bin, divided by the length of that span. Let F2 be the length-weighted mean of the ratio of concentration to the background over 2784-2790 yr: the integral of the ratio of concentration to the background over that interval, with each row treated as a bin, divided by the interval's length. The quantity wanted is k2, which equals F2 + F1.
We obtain 1.80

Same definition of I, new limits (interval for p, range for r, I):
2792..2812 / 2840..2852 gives 8.3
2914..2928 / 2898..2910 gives 1.1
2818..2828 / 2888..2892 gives -1.1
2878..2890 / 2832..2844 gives 6.7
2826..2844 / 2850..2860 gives -1.6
